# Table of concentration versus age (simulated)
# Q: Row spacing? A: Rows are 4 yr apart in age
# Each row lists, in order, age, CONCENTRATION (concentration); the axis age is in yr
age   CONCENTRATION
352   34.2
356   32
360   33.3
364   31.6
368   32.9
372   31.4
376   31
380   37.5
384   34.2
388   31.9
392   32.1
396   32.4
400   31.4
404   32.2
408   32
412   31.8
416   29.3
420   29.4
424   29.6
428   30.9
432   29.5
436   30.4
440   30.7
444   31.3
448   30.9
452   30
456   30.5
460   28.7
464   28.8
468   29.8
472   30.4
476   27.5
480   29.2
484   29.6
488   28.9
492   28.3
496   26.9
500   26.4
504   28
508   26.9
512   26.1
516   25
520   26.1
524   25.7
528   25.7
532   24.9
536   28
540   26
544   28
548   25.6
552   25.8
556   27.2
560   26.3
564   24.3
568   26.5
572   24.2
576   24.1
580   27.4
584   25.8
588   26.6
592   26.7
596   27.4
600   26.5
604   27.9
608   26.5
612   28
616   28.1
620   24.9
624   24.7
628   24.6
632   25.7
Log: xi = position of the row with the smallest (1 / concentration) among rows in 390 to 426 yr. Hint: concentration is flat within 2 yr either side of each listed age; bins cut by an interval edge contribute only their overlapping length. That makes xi 396 yr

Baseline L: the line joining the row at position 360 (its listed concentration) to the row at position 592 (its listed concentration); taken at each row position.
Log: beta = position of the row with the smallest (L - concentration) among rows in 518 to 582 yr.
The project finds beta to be 580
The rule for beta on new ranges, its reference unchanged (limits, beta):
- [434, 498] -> 444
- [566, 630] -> 616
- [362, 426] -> 380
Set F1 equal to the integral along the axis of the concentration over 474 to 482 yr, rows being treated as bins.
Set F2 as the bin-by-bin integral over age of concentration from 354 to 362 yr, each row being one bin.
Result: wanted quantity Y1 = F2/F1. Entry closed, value 1.15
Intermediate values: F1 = 227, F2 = 261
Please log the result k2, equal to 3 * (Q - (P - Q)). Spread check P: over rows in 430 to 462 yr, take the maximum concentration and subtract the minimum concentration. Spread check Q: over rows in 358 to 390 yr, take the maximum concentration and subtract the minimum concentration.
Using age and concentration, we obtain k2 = 31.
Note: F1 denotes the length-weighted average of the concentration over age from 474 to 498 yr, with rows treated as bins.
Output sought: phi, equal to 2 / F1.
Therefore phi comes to 0.070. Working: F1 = 28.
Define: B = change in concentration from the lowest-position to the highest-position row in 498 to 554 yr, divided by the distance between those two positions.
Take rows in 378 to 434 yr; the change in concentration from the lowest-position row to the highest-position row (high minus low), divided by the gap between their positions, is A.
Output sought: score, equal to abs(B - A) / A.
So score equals -0.9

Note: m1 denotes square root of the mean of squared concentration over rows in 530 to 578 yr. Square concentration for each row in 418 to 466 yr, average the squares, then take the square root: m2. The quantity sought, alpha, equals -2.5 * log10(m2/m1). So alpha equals -0.160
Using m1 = 25.9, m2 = 30.1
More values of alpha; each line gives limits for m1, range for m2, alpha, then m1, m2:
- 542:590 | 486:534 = -0.024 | 26.0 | 26.6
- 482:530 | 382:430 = -0.166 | 27.0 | 31.5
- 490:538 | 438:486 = -0.127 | 26.5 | 29.8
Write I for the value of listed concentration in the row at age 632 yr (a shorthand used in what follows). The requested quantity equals 25.7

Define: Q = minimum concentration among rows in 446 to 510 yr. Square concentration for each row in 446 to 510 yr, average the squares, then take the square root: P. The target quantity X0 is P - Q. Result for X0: 2.4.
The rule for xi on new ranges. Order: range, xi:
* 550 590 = 580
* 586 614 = 612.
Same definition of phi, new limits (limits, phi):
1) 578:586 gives 0.075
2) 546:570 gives 0.077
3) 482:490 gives 0.068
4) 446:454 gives 0.066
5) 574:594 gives 0.077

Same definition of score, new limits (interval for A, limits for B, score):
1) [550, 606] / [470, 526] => 3.2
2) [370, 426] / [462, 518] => -1.1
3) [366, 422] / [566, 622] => -0.5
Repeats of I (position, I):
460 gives 28.7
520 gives 26.1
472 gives 30.4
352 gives 34.2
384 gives 34.2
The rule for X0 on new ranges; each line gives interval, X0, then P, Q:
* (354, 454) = 2.3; 32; 29.3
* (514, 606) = 2.1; 26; 24.1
